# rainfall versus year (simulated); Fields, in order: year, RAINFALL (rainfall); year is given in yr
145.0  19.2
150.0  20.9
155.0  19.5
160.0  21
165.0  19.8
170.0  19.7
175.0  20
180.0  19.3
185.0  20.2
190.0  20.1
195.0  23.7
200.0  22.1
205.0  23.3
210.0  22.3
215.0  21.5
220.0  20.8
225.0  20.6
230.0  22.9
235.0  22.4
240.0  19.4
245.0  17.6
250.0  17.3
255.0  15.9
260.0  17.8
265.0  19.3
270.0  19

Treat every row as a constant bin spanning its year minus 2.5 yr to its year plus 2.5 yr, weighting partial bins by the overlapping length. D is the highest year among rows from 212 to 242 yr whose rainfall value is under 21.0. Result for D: 240.0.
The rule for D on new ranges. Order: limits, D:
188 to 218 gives 190.0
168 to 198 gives 190.0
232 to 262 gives 260.0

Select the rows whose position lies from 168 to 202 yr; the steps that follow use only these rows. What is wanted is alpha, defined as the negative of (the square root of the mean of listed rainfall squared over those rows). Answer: -20.8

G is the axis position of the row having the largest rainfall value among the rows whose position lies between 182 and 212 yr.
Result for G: 195.0 yr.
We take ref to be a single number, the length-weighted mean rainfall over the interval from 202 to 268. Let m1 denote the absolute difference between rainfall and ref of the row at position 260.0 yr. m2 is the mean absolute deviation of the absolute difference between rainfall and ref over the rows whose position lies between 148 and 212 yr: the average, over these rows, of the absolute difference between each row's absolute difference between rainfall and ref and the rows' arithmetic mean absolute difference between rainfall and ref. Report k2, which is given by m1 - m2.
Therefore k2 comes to 1.3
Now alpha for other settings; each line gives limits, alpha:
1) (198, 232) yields -21.9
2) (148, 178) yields -20.2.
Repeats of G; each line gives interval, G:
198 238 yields 205.0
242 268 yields 265.0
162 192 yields 185.0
